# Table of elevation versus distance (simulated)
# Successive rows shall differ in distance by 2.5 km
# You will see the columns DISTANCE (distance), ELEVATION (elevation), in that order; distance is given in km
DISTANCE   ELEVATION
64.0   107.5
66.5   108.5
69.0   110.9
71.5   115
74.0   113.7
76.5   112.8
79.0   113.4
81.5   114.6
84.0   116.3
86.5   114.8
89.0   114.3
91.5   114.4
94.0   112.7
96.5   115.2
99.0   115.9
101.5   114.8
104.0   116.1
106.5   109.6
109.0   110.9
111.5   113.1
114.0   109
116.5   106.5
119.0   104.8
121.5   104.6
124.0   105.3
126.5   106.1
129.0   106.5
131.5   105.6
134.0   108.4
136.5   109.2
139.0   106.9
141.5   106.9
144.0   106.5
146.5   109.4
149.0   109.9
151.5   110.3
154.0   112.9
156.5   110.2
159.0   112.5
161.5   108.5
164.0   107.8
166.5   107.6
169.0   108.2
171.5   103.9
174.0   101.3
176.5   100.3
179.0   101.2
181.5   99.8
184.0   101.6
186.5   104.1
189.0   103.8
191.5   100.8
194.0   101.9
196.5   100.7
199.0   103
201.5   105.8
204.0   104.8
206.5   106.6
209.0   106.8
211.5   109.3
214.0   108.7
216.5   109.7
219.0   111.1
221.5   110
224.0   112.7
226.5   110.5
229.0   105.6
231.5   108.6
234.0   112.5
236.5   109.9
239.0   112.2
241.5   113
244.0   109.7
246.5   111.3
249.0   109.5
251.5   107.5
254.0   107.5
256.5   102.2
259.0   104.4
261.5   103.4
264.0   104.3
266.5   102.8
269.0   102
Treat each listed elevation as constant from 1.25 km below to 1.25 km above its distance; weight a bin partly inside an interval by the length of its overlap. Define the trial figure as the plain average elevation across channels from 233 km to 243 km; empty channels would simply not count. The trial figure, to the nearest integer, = 112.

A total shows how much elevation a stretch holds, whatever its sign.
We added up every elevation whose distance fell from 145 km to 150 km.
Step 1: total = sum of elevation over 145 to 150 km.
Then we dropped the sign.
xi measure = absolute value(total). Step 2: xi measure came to 219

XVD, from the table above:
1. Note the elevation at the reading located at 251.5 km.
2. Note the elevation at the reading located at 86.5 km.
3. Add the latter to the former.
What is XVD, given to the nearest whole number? 222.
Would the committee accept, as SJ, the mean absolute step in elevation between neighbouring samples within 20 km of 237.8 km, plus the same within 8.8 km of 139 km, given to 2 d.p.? 4.03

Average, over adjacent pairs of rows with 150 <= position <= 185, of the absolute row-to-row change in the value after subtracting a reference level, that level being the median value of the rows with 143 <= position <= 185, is 1.9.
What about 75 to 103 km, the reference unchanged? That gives 1.2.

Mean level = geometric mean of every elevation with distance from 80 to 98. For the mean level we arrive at 115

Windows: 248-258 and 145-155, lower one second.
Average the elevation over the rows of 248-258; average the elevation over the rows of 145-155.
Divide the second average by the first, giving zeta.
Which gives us 1.04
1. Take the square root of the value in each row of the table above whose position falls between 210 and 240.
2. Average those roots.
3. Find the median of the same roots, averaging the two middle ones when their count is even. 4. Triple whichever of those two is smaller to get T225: 31.5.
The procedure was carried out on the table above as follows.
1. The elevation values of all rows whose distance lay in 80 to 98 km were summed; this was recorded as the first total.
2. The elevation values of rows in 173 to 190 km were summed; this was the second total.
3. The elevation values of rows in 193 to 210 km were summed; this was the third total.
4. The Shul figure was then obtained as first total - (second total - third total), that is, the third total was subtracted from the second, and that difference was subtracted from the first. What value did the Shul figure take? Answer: 820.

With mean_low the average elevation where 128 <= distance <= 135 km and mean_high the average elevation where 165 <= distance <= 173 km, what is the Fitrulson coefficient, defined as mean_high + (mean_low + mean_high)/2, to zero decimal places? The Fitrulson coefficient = 213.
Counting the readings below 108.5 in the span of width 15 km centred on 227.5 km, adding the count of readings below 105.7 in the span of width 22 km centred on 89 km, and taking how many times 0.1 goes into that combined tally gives 10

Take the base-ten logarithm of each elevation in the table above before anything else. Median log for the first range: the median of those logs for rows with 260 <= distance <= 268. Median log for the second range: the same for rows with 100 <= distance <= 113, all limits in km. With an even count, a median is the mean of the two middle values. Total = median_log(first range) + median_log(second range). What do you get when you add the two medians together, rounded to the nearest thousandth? 4.068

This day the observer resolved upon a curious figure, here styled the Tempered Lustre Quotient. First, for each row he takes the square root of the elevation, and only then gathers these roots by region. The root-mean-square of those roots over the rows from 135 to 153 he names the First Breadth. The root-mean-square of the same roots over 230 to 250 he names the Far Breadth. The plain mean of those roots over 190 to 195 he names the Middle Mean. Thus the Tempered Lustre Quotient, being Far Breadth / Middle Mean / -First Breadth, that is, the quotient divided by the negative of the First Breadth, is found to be -0.100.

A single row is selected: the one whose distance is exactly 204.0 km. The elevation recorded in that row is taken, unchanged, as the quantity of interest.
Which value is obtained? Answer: 104.8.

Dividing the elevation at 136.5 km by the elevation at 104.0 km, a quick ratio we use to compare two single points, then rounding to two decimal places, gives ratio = 0.94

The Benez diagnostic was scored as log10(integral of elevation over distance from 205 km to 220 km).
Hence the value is 3.21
